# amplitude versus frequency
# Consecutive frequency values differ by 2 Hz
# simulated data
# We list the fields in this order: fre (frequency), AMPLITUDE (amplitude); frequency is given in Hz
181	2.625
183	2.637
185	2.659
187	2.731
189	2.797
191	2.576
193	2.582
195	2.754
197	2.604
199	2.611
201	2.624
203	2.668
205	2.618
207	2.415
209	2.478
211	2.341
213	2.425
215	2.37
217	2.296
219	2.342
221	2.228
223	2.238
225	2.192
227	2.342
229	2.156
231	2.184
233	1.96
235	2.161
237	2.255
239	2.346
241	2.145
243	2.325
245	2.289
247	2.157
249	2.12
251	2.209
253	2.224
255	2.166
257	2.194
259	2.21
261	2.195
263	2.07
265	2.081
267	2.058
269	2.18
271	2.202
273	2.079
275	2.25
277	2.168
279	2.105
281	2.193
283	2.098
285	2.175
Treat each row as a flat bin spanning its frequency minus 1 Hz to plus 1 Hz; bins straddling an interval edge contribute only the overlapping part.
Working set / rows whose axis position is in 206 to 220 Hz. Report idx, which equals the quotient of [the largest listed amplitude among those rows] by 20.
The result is 0.124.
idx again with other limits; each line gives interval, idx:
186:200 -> 0.140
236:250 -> 0.117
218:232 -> 0.117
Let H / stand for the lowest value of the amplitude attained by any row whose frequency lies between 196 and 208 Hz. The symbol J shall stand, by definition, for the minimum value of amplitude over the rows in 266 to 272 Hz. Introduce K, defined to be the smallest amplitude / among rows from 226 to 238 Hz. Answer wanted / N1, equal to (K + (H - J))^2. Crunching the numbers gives 5.4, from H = 2.415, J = 2.058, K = 1.96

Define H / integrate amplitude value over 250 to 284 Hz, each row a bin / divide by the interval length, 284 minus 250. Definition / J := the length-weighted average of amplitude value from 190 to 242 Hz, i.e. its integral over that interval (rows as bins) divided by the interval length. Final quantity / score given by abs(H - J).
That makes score 0.223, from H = 2.16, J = 2.38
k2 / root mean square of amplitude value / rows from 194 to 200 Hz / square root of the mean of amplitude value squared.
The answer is 2.7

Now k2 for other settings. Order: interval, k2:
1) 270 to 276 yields 2.2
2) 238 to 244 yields 2.3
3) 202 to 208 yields 2.6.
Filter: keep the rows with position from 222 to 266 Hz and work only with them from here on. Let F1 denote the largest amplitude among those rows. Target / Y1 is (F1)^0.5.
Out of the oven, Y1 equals 1.53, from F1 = 2.346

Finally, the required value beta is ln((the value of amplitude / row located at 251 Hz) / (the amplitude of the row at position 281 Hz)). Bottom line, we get 0.01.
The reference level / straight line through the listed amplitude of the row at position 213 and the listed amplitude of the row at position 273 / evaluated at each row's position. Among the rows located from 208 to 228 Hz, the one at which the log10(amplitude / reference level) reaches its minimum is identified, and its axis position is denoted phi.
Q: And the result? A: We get 225 Hz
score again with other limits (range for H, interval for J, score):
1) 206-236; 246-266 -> 0.113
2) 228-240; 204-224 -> 0.198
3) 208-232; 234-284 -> 0.120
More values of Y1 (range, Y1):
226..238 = 1.53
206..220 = 1.57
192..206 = 1.66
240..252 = 1.52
